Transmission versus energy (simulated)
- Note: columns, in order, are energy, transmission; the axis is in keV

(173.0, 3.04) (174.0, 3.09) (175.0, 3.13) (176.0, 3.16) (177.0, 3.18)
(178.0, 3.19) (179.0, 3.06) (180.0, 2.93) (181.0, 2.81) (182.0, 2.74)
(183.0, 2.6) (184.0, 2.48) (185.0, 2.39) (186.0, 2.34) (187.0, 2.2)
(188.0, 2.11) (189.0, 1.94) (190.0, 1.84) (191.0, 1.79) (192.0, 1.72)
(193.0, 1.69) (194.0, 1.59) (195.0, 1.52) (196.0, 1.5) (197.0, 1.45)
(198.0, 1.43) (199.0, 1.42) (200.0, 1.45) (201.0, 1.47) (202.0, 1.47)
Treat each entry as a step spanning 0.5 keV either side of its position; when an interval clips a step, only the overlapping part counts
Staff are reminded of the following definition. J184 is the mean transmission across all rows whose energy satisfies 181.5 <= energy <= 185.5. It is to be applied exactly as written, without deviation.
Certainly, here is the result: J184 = 2.55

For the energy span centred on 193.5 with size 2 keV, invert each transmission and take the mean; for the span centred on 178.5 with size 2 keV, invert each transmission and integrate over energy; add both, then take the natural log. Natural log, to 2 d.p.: 0.22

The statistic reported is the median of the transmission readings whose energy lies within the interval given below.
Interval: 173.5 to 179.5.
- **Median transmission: 3.1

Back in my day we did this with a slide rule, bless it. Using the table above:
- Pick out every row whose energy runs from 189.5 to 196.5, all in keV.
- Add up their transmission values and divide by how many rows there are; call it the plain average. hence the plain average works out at 1.7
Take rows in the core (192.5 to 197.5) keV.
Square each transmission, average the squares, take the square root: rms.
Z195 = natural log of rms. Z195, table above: 0.4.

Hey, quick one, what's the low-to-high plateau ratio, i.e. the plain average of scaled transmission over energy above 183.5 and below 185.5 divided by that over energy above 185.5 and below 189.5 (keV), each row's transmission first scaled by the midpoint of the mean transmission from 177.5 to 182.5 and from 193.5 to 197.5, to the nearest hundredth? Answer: 1.13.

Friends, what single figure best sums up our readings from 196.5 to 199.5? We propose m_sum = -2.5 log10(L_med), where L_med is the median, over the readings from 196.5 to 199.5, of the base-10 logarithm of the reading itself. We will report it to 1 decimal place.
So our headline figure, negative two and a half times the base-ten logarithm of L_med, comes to 2.0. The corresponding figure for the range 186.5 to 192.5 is 1.4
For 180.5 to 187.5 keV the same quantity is 1.0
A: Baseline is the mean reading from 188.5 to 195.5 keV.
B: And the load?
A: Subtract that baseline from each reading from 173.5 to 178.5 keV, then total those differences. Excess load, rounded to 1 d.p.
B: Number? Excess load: 7.1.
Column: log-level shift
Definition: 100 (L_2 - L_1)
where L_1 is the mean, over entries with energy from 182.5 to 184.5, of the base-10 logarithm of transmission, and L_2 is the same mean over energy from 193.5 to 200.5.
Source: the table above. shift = -23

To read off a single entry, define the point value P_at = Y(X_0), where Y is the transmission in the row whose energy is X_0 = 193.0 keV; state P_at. 1.69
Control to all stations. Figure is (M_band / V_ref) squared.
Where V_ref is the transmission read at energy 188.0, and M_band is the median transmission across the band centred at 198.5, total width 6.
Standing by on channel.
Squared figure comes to 0.47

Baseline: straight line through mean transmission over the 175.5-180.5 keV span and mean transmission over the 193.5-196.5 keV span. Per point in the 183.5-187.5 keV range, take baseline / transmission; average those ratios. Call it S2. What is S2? 1.03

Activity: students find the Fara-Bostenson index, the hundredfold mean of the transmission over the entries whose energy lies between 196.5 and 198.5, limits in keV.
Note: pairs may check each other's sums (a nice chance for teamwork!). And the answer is 144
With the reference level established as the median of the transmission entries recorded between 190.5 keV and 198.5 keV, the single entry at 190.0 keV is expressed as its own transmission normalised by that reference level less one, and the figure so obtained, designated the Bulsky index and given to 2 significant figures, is 0.18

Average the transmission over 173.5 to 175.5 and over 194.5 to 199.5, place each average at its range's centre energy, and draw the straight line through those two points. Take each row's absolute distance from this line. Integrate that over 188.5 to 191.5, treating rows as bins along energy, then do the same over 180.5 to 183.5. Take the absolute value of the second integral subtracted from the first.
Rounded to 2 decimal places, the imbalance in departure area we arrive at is 0.11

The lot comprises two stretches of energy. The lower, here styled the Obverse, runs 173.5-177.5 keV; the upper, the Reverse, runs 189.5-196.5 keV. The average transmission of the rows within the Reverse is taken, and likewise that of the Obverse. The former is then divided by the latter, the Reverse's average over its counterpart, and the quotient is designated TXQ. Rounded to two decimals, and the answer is 0.53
